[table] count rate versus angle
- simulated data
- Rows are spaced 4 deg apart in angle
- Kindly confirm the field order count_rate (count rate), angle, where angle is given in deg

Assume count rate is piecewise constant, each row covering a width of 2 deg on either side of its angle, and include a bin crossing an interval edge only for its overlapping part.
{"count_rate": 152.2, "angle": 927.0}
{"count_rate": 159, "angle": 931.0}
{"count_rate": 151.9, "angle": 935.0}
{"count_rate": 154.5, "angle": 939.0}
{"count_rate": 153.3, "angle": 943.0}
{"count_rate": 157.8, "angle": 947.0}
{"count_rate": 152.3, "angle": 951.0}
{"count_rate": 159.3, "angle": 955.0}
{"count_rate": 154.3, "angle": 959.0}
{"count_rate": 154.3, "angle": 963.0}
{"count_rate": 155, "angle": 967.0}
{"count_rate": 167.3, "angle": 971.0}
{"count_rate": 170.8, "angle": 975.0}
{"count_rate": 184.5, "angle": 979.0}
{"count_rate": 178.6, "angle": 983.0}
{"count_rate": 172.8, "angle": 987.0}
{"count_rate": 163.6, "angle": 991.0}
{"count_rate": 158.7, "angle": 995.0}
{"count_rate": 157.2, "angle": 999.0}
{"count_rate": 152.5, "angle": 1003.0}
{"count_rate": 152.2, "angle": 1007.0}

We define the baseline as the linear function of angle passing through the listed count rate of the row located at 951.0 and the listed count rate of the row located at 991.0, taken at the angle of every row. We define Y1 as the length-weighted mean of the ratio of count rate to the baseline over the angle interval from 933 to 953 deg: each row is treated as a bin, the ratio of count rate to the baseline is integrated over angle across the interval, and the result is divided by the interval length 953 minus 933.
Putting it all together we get 1.03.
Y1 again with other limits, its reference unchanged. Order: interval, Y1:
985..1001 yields 0.99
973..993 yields 1.08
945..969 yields 1.01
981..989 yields 1.09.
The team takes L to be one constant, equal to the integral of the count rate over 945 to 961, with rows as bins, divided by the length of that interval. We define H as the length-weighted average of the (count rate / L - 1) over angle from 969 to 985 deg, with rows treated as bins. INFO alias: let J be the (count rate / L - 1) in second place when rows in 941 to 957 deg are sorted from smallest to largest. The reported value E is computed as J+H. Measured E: 0.11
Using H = 0.12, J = -0.017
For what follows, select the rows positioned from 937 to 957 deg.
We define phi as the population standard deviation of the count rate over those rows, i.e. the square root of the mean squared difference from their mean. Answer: 2.7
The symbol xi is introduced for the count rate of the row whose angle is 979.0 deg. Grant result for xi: 184.5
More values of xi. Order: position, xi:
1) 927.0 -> 152.2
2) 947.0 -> 157.8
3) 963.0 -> 154.3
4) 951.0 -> 152.3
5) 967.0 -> 155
